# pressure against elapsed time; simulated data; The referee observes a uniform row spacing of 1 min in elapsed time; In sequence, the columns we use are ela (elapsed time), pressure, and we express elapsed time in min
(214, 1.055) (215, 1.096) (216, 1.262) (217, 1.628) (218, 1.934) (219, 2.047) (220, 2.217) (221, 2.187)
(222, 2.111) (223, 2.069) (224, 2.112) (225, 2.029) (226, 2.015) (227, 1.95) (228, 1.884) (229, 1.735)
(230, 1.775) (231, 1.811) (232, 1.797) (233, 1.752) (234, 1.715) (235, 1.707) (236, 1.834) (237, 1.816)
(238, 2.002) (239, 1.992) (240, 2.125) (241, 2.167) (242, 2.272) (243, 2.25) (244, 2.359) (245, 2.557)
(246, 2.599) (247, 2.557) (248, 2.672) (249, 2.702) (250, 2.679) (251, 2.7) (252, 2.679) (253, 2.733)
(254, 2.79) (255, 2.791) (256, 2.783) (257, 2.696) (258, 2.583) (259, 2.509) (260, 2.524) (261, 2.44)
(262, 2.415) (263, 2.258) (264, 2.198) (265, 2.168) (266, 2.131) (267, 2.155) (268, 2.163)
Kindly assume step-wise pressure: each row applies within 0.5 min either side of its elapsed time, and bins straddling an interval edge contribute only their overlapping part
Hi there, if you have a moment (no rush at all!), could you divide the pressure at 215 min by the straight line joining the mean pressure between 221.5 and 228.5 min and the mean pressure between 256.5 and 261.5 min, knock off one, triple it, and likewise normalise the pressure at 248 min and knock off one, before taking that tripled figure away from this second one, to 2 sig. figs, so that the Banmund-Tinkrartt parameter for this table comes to 1.4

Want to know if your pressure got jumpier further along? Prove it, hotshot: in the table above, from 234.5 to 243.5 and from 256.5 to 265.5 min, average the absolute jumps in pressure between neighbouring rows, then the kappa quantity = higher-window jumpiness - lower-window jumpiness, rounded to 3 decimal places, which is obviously -0.011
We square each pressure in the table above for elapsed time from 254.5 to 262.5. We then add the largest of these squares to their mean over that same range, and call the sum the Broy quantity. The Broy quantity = 14.5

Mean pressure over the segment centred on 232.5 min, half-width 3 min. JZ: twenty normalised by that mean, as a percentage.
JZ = 1137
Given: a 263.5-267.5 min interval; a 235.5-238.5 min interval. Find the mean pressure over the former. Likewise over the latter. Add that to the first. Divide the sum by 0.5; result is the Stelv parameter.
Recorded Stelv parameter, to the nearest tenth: 8.1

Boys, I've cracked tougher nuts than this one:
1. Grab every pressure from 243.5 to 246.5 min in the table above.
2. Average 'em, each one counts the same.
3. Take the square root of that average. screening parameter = 1.58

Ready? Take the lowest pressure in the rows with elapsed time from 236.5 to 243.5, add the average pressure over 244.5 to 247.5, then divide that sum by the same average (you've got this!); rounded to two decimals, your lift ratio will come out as 1.71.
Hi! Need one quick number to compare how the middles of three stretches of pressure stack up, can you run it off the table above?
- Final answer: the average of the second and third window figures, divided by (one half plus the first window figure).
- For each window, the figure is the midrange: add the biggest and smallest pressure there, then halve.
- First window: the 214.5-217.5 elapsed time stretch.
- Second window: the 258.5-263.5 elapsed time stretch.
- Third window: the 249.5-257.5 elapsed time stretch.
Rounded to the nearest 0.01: 1.38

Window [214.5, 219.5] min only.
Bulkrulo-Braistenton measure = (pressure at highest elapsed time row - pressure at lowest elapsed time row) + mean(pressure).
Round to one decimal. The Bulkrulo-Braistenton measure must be 2.5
